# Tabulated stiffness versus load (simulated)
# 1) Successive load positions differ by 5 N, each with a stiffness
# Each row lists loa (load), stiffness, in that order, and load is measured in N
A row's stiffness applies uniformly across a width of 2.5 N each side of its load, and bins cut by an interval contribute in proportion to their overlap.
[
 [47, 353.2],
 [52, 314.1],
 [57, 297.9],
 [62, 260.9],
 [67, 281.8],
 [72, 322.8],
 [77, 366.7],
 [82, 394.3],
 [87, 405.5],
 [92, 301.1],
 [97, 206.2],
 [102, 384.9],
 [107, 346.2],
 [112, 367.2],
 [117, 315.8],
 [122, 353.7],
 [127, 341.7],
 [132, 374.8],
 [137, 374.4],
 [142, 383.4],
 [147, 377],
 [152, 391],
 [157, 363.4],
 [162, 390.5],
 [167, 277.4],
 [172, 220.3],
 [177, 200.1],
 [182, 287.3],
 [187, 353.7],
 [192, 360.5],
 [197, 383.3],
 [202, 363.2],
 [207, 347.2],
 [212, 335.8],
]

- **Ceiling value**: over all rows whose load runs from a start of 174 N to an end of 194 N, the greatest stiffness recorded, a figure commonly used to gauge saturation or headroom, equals 360.5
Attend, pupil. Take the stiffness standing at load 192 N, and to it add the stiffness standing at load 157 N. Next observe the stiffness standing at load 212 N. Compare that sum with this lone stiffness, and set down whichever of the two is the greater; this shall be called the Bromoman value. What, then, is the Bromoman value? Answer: 724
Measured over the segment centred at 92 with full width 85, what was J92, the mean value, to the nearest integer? 332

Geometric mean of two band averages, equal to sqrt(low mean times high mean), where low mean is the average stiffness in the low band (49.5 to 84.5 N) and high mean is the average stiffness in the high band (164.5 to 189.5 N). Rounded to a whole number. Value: 293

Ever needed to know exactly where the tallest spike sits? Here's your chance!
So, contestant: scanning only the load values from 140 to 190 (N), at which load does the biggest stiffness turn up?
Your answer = 152 N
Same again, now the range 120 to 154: 152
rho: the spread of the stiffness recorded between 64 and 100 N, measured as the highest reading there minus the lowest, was 199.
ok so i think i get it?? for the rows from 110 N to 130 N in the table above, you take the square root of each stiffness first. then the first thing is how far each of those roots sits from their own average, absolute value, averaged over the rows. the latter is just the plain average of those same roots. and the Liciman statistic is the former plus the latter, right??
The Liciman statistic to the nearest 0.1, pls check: 19.0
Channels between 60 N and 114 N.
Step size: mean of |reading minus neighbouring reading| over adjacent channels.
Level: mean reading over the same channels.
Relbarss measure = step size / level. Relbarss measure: 0.176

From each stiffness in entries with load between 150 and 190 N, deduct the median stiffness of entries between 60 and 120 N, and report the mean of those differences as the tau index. -24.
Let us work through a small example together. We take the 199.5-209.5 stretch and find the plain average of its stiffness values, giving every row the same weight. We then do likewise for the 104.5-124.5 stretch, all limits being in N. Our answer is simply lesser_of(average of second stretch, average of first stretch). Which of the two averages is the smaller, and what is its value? 346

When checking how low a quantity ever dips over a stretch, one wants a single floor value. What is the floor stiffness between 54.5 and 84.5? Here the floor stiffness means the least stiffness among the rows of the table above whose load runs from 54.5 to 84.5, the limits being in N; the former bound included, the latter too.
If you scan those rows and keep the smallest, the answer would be 260.9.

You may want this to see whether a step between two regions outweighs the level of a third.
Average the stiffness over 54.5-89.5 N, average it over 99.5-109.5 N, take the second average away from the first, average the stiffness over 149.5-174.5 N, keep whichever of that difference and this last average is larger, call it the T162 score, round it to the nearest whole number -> 329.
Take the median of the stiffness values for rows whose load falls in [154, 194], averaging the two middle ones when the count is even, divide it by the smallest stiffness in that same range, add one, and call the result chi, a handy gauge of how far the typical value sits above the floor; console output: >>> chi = 2.60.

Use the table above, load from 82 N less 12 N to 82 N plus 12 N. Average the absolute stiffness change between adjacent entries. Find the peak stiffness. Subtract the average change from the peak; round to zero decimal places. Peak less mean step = 359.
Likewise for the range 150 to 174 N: 335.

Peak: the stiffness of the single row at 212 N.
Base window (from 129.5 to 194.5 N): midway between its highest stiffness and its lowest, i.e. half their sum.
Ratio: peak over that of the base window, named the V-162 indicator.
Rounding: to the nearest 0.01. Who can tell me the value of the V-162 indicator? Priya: 1.14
